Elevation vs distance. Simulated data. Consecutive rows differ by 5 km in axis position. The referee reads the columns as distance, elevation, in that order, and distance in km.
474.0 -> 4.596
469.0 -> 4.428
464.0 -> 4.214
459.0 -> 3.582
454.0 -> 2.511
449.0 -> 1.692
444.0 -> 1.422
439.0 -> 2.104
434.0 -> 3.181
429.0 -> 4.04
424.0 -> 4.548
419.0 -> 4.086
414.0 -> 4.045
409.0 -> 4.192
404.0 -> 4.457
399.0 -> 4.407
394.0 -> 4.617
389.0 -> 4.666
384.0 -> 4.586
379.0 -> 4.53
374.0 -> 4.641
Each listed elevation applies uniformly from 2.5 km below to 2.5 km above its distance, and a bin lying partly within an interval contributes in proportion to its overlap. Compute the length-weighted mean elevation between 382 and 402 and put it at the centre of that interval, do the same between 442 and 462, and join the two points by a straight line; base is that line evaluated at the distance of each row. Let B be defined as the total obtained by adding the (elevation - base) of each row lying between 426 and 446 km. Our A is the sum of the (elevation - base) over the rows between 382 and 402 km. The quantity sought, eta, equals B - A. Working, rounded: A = -0.1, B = -1.0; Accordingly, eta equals -0.9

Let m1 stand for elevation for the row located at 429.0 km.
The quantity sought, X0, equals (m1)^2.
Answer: 16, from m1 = 4.04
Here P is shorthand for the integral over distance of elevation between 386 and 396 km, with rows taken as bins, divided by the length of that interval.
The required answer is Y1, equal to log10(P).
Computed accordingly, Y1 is 0.667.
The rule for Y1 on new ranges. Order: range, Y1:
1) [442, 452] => 0.207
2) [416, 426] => 0.633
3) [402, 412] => 0.634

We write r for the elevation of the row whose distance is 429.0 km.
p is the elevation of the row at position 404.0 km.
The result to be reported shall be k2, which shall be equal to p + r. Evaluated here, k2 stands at 8.5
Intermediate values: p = 4.457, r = 4.04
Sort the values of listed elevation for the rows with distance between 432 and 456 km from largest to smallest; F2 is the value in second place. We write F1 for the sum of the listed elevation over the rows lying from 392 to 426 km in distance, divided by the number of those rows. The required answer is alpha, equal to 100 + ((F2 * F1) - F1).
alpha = 107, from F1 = 4.3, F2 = 2.511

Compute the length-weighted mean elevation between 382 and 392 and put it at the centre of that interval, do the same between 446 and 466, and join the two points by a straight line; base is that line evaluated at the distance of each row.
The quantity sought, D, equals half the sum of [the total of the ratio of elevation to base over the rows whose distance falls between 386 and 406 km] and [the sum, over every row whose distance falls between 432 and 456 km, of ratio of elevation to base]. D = 3.8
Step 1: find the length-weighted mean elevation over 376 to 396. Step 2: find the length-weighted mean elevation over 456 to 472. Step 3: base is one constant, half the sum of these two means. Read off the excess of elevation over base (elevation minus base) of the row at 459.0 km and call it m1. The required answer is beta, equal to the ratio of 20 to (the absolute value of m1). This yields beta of 27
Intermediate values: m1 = -0.74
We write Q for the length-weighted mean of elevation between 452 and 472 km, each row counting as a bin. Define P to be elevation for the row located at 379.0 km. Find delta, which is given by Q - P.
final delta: -0.8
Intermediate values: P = 4.53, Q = 3.74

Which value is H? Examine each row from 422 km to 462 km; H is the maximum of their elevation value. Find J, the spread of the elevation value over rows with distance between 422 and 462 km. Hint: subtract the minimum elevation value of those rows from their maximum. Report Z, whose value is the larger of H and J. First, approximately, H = 4.548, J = 3.1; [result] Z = 4.55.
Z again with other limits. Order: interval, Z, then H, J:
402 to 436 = 4.55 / 4.548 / 1.4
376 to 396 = 4.67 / 4.666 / 0.1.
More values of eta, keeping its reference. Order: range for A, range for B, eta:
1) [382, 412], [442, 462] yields -0.9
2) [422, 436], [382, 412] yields -1.6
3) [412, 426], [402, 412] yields -1.4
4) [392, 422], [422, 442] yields -0.2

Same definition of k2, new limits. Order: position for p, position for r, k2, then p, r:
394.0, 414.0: 8.7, 4.617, 4.045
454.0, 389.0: 7.2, 2.511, 4.666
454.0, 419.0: 6.6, 2.511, 4.086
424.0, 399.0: 9.0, 4.548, 4.407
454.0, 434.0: 5.7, 2.511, 3.181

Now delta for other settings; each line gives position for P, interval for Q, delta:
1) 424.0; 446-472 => -1.3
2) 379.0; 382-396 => 0.1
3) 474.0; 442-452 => -3.0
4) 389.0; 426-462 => -2.0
